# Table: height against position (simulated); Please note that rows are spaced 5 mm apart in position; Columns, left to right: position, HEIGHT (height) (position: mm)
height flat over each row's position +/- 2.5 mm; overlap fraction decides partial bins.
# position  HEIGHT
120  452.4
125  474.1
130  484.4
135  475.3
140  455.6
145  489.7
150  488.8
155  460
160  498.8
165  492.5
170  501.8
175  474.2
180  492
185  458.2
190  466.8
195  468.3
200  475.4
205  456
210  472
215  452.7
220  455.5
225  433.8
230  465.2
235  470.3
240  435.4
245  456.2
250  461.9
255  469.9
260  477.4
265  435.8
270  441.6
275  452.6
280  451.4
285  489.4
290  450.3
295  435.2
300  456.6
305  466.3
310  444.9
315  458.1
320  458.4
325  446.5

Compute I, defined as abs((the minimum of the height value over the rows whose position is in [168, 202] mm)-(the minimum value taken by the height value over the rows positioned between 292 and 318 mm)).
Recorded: 23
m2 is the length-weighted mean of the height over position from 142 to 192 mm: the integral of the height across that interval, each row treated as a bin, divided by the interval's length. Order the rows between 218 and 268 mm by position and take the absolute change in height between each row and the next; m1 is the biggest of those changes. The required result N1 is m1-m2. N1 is -441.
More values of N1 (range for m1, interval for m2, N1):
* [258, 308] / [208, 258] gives -416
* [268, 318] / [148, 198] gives -441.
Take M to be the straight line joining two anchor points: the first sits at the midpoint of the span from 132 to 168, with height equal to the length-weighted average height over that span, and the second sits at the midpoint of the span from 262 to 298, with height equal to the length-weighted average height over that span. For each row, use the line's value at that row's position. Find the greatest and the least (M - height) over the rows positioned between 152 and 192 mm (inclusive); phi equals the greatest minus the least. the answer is 45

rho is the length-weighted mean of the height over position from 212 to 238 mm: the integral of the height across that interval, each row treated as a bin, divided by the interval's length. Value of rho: 455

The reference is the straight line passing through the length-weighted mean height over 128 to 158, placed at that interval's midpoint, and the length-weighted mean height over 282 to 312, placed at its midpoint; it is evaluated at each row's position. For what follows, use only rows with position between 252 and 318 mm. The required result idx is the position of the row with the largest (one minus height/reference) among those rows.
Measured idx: 265 mm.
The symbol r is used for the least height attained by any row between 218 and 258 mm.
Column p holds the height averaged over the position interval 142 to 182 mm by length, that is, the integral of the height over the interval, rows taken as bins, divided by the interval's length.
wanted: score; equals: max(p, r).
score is 487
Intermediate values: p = 487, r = 433.8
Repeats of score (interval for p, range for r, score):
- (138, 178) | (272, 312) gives 483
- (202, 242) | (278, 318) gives 456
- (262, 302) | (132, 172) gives 456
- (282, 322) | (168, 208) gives 457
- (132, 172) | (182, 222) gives 483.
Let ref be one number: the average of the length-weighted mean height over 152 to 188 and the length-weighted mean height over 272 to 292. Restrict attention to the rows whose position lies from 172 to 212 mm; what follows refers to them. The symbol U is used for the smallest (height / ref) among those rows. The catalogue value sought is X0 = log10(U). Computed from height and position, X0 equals -0.0146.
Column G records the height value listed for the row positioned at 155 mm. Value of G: 460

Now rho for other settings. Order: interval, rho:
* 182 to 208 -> 466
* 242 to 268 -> 459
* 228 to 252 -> 458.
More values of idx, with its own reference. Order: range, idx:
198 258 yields 225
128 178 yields 140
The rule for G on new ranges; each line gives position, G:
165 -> 492.5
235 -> 470.3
